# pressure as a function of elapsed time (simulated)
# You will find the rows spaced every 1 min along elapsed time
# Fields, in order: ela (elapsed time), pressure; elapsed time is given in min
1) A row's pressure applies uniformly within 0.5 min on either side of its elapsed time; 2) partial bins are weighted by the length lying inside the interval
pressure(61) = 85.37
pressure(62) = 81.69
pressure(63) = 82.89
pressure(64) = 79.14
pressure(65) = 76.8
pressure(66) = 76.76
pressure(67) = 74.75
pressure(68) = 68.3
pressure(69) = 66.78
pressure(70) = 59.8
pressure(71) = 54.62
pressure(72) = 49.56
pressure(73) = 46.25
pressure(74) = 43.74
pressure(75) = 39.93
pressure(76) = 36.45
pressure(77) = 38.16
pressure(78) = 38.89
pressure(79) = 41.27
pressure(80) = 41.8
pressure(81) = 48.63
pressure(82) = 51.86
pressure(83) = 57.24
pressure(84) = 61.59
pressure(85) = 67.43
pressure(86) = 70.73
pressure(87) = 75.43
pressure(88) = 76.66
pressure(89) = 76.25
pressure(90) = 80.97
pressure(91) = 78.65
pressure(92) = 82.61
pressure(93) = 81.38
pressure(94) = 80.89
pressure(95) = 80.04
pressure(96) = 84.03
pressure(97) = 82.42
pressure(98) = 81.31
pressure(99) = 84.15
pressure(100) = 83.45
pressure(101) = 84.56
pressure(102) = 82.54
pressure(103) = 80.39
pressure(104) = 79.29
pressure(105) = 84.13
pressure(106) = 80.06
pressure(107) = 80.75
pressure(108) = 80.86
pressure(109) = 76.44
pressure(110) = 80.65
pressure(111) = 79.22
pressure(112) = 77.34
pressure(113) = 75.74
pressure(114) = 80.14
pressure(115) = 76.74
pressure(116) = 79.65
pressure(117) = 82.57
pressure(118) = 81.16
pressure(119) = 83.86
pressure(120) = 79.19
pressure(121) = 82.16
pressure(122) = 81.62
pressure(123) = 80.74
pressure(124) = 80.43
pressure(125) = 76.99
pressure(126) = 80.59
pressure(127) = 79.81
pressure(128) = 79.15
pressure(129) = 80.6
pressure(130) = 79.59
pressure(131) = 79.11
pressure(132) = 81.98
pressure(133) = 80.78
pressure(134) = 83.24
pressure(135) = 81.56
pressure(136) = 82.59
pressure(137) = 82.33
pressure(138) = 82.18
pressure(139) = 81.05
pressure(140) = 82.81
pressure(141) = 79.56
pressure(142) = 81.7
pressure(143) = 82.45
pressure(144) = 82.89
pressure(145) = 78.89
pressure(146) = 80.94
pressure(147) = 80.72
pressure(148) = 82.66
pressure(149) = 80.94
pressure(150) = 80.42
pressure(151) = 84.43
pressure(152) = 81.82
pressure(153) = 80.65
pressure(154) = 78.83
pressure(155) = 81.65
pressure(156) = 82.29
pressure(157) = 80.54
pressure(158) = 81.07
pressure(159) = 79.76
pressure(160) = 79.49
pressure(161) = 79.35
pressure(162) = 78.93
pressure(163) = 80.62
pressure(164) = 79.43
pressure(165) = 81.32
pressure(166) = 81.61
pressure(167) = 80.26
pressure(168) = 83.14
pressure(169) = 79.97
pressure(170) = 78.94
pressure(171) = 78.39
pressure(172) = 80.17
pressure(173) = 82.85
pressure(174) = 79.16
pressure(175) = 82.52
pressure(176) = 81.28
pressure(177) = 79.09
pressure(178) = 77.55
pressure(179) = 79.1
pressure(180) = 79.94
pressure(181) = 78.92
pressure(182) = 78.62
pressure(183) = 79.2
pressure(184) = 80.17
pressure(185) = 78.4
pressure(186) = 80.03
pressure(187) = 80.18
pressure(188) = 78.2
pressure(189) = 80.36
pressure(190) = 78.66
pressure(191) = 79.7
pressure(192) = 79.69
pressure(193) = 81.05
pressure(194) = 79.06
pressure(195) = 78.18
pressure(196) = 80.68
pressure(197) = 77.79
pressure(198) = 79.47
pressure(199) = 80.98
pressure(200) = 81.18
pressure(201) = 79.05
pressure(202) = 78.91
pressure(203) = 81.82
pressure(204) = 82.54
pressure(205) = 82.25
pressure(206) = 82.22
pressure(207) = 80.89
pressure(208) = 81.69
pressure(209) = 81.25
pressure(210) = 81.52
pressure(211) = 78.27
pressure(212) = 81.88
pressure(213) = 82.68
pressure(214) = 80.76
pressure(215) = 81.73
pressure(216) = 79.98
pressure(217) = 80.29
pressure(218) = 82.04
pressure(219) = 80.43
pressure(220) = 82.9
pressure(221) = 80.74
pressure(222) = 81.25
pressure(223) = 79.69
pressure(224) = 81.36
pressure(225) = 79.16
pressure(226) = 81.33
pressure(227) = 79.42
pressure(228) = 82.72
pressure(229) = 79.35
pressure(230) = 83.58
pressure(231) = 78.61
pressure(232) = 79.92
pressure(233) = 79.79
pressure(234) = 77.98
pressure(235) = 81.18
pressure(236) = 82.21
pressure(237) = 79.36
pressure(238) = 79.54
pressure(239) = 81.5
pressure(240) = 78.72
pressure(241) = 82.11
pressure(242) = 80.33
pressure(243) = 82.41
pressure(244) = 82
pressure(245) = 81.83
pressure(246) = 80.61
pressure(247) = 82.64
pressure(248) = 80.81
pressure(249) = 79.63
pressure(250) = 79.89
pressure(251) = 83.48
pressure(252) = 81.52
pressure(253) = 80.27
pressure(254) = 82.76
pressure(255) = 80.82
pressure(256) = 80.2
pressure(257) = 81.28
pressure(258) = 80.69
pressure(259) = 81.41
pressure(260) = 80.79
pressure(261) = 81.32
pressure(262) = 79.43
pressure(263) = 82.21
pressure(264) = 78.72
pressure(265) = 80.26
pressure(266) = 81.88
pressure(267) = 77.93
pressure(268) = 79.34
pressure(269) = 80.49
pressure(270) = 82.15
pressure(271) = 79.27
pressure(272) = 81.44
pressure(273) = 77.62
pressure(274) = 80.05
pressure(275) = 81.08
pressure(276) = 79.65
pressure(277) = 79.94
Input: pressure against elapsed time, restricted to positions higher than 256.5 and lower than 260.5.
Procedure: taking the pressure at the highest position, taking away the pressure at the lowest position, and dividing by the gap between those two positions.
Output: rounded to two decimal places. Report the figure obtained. -0.16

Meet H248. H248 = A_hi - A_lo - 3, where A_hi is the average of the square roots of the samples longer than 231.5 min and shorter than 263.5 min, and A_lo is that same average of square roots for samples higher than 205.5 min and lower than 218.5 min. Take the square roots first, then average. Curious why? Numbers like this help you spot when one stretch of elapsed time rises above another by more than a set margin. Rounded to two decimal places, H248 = -3.02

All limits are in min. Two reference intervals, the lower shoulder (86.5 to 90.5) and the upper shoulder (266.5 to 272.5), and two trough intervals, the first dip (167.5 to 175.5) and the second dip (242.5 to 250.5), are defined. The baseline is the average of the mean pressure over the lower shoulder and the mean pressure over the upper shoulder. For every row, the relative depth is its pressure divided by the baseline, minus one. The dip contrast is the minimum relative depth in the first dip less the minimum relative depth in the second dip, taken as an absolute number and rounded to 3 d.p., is 0.016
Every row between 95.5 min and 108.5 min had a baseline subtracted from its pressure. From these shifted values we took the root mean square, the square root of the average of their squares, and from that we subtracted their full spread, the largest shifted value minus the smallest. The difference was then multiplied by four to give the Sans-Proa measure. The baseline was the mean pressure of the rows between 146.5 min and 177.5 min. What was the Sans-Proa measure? -12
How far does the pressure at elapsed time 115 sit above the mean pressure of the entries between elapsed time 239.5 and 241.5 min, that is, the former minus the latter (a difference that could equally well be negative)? -3.7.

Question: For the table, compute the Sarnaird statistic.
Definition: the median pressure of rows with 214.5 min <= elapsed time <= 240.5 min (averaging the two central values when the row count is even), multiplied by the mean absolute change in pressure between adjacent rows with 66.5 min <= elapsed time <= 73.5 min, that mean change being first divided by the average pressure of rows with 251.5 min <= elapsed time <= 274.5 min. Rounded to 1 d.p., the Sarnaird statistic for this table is 4.7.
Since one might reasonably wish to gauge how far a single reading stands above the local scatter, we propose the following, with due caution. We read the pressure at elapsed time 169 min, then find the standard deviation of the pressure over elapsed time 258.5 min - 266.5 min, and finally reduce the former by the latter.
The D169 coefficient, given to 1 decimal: 78.8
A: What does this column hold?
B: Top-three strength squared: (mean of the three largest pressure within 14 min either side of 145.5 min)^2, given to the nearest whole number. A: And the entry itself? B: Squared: 6976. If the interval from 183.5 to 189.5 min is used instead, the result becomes 6438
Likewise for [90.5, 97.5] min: 6892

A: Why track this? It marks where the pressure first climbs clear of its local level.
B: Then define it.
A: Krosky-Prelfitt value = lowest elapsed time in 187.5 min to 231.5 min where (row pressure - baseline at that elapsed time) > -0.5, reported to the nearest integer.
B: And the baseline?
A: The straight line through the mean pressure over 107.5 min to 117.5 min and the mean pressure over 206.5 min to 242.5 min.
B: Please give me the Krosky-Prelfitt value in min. 189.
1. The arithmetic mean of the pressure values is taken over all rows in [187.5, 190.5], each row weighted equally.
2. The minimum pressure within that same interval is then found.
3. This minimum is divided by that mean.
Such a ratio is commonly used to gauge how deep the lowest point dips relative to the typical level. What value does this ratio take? 0.989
